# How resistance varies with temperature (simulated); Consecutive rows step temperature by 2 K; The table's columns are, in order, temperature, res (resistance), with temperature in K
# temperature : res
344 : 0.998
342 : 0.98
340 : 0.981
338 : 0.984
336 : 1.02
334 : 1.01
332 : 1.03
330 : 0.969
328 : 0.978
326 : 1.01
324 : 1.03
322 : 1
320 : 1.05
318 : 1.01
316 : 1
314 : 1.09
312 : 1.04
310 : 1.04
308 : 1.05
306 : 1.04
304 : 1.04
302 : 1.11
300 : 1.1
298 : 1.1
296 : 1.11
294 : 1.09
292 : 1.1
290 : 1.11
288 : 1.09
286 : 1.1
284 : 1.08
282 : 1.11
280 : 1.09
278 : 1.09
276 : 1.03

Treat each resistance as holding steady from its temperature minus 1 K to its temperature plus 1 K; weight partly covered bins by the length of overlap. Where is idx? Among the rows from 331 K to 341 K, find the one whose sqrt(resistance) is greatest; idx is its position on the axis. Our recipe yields 332 K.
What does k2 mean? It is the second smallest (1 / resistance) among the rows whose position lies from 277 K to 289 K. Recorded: 0.909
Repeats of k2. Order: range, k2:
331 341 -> 0.980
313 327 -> 0.952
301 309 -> 0.952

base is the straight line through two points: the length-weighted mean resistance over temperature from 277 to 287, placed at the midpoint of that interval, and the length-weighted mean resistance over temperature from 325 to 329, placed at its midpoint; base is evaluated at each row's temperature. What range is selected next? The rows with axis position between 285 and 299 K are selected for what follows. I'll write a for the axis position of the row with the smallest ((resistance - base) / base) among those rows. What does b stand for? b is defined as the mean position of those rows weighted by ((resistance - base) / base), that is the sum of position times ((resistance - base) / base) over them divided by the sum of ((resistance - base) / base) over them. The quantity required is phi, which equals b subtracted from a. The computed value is -5.5 K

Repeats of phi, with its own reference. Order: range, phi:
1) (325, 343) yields -6.3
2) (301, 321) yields 5.5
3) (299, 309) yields 2.2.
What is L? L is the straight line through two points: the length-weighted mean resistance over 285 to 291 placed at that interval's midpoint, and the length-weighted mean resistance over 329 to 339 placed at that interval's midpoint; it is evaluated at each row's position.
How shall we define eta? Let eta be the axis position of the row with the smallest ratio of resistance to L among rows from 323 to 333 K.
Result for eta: 330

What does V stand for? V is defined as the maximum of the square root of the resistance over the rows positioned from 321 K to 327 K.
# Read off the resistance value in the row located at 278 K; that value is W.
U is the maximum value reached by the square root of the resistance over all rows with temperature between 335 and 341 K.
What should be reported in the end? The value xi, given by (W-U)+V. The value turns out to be 1.095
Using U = 1.01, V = 1.01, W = 1.09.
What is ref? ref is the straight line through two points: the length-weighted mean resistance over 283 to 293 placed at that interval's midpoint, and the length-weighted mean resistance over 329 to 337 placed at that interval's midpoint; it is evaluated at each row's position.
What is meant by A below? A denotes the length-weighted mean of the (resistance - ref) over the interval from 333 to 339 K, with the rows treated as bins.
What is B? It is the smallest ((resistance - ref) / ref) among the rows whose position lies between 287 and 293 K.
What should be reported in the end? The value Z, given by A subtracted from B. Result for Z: -0.009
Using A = 0.003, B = -0.0055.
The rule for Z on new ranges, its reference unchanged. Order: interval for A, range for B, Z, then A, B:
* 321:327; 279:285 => -0.010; -0.012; -0.0216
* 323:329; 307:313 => 0.003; -0.015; -0.0120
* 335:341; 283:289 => -0.019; -0.002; -0.0216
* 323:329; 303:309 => -0.008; -0.015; -0.0230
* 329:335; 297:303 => 0.028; -0.006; 0.0220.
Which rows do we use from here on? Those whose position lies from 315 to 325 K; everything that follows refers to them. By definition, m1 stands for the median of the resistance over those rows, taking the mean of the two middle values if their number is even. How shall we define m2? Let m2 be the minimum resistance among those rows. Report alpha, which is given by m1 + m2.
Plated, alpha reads 2.01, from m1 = 1.01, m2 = 1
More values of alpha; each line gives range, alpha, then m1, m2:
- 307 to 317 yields 2.04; 1.04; 1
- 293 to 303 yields 2.19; 1.10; 1.09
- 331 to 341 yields 1.99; 1.01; 0.981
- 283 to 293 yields 2.18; 1.10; 1.08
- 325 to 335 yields 1.98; 1.01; 0.969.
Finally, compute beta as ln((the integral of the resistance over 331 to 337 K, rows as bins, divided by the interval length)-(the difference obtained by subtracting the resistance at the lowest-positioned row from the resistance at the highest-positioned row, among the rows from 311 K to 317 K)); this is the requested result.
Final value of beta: 0.058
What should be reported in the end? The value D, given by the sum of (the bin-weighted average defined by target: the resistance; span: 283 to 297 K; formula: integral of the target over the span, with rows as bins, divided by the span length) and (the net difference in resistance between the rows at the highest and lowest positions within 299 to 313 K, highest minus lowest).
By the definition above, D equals 1.04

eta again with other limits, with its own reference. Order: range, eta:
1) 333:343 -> 338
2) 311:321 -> 316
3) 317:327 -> 322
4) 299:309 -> 304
